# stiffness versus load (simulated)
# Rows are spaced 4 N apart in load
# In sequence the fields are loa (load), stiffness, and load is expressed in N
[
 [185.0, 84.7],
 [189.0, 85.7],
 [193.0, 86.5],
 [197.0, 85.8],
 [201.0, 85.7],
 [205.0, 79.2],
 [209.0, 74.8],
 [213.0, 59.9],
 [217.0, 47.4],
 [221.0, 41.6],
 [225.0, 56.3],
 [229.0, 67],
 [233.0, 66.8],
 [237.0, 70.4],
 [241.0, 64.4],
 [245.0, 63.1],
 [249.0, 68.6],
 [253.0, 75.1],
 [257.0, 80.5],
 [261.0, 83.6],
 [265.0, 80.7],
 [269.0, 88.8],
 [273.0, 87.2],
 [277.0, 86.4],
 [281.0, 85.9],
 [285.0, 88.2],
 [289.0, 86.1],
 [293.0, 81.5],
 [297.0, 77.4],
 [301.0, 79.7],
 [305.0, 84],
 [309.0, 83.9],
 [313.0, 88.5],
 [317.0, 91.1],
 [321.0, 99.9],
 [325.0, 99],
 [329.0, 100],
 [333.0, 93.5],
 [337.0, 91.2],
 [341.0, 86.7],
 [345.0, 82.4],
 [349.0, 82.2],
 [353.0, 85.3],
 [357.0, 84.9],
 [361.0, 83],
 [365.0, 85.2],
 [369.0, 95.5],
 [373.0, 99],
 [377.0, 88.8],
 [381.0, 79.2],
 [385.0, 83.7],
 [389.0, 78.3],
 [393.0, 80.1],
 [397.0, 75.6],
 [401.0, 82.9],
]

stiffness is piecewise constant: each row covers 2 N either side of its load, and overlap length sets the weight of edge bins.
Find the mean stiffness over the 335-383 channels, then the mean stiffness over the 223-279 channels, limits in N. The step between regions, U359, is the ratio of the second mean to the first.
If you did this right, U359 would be 0.85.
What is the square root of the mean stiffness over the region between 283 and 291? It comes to 9.34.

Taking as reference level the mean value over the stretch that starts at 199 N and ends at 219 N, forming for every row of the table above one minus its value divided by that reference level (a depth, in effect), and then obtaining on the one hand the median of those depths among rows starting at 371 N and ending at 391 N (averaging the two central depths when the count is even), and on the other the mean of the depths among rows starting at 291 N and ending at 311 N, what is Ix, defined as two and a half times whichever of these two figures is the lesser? -0.52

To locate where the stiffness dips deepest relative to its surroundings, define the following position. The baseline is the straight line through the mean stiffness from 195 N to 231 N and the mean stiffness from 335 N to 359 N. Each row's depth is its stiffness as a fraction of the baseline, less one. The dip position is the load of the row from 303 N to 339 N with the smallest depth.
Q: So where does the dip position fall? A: 309.0 N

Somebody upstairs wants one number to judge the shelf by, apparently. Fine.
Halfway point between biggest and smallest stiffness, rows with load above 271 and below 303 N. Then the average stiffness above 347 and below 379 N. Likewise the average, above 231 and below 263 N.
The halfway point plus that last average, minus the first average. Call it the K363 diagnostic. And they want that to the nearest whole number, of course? 66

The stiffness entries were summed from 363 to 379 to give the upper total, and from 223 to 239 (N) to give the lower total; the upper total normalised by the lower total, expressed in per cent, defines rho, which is 141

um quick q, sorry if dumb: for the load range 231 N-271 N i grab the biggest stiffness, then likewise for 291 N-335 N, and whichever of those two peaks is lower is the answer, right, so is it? 88.8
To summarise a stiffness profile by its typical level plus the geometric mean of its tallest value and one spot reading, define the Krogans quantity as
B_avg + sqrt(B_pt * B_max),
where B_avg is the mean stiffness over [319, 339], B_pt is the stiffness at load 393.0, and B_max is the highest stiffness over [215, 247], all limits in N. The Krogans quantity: 172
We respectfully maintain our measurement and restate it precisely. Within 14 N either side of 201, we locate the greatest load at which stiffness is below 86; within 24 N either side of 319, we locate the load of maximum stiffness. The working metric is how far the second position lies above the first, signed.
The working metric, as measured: 116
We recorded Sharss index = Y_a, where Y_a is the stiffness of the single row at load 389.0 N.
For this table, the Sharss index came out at 78.3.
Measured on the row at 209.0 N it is 74.8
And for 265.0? 80.7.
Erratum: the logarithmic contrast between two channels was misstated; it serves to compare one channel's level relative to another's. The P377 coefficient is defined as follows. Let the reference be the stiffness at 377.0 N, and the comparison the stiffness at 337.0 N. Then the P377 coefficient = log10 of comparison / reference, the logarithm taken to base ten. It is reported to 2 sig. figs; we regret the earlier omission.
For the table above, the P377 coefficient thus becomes 0.012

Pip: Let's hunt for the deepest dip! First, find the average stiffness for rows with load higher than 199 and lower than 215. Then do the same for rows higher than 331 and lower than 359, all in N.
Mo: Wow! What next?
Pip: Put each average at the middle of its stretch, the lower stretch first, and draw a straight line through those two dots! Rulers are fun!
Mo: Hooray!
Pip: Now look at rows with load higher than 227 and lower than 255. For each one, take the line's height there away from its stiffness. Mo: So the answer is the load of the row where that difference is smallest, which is 245.0 N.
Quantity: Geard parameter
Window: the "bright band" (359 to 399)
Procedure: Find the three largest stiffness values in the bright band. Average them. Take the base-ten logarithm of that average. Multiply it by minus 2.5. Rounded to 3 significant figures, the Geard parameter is -4.94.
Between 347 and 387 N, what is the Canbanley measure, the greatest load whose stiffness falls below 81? 381.0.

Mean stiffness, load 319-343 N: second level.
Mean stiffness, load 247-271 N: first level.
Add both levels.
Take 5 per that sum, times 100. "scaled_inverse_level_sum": 2.9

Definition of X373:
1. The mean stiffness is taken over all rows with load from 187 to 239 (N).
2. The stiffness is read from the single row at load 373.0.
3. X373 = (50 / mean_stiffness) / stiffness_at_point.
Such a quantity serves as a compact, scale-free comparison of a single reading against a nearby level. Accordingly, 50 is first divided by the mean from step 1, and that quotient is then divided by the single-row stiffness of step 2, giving 0.0072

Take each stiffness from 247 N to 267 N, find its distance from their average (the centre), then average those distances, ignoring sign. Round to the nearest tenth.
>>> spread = 4.7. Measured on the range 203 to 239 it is 10.0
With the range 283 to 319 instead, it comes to 3.5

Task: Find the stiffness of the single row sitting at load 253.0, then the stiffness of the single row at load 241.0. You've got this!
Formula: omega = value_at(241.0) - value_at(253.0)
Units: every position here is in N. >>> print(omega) -11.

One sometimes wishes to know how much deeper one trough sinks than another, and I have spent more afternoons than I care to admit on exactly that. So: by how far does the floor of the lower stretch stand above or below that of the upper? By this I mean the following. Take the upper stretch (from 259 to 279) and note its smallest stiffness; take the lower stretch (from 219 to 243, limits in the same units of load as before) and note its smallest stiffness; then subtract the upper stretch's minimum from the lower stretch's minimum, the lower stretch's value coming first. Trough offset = -39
